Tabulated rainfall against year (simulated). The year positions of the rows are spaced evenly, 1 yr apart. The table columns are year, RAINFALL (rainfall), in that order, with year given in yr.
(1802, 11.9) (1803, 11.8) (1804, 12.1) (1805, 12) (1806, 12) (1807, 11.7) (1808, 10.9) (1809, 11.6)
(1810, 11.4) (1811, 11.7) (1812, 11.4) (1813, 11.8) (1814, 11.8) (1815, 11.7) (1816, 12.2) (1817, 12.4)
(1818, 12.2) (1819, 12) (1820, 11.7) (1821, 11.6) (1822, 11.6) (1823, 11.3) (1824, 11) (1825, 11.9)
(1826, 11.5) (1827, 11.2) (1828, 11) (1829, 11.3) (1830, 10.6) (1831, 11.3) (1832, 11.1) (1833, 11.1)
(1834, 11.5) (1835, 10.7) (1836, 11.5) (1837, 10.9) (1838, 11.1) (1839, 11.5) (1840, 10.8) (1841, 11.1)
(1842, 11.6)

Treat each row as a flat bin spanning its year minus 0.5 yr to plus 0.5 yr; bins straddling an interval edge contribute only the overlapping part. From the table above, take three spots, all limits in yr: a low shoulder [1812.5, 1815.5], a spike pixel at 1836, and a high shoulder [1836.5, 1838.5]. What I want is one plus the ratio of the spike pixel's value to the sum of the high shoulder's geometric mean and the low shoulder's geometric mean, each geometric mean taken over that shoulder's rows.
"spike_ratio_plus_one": 1.51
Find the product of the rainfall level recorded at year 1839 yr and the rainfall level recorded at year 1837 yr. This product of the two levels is 125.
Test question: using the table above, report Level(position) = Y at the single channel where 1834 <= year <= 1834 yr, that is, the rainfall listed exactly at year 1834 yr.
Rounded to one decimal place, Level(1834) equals 11.5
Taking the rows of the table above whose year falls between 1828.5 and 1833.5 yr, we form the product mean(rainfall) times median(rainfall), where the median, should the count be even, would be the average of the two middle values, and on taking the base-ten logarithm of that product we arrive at 2.09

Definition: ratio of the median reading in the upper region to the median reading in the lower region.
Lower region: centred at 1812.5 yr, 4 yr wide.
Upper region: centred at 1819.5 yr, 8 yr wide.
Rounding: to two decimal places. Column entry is 1.01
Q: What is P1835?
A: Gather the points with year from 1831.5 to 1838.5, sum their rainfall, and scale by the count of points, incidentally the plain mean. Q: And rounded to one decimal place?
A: 11.1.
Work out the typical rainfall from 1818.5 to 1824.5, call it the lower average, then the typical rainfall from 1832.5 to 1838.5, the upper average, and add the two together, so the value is 22.7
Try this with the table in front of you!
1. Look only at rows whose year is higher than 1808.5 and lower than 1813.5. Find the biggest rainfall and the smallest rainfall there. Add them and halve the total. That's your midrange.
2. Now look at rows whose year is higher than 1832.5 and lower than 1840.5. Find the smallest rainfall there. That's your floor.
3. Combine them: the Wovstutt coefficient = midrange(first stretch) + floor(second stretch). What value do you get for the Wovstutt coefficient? 22.3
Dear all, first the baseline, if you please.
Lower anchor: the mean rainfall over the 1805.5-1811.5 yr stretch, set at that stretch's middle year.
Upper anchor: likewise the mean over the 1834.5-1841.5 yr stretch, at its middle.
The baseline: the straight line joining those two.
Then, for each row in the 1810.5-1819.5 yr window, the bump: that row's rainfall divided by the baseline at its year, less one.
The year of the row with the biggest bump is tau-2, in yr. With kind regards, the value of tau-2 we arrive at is 1817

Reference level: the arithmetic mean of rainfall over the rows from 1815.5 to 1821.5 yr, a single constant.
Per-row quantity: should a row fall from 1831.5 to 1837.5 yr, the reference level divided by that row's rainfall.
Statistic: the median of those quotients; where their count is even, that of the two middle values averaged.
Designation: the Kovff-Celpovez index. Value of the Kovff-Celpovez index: 1.08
